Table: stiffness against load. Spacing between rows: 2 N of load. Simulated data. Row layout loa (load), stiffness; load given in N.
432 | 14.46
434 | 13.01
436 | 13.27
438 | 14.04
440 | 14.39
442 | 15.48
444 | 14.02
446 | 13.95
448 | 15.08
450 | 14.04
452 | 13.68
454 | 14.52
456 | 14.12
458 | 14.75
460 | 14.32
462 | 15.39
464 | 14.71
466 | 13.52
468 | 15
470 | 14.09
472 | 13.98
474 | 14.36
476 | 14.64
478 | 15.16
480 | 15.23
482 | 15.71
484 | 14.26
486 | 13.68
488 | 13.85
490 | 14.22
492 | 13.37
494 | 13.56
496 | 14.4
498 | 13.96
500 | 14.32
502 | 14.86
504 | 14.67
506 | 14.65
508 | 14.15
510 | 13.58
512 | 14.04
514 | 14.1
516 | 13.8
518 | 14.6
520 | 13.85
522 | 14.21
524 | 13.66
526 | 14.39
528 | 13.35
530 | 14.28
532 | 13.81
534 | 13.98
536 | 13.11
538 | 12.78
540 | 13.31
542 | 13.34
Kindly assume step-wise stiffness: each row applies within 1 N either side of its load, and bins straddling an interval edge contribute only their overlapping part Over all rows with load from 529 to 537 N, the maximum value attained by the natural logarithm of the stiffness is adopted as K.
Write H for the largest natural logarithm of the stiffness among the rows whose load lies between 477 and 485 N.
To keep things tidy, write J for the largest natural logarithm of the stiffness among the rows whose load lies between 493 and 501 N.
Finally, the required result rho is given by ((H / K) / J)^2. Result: 0.151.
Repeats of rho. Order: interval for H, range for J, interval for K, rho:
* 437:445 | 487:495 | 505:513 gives 0.148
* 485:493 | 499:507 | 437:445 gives 0.129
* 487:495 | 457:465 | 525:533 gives 0.133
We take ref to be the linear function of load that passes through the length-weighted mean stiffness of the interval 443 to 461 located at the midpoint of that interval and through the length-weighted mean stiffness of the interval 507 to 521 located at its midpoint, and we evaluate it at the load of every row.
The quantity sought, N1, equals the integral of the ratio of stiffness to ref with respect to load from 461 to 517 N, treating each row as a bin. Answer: 57 N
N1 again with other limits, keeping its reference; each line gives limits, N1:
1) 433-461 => 28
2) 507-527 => 20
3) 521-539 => 18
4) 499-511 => 12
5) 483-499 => 16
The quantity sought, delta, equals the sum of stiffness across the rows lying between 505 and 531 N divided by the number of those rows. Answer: 14.1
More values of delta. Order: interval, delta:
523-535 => 13.9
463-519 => 14.3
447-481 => 14.5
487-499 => 13.9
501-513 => 14.3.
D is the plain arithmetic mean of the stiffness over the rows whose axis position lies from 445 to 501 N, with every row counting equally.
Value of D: 14.4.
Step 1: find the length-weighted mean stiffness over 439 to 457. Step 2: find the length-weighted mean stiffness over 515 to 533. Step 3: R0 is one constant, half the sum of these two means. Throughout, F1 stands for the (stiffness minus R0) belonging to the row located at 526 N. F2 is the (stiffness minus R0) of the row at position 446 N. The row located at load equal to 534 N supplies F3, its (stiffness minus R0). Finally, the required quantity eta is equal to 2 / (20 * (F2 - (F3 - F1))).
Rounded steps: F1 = 0.21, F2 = -0.23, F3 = -0.20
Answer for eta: 0.6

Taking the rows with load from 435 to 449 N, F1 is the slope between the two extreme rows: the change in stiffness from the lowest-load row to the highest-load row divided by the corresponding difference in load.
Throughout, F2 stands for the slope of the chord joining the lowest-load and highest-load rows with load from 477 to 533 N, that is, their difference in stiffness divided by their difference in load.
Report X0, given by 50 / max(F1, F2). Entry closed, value 331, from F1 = 0.15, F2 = -0.025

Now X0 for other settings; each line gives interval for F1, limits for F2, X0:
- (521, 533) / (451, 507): 2784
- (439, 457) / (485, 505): 909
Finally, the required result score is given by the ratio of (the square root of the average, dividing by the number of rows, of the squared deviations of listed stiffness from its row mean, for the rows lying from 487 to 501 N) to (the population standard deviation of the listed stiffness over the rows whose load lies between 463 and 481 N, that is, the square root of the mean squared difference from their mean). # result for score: 0.7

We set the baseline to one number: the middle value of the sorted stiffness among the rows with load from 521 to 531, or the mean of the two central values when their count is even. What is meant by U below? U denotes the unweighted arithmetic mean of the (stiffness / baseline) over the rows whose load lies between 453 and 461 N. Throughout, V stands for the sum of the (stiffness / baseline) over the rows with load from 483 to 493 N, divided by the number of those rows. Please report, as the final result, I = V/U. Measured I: 0.96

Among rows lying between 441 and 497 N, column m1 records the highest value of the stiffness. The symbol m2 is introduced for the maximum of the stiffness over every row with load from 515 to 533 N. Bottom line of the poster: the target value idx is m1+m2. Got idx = 30.3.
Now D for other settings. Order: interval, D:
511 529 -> 14.0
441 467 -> 14.4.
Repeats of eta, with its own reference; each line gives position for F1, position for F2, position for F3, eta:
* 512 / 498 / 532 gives 9.5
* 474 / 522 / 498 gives 0.2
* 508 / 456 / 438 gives 2.0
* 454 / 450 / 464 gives -0.3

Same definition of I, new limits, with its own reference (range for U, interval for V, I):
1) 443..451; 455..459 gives 1.01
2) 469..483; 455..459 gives 0.98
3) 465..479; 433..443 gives 0.98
